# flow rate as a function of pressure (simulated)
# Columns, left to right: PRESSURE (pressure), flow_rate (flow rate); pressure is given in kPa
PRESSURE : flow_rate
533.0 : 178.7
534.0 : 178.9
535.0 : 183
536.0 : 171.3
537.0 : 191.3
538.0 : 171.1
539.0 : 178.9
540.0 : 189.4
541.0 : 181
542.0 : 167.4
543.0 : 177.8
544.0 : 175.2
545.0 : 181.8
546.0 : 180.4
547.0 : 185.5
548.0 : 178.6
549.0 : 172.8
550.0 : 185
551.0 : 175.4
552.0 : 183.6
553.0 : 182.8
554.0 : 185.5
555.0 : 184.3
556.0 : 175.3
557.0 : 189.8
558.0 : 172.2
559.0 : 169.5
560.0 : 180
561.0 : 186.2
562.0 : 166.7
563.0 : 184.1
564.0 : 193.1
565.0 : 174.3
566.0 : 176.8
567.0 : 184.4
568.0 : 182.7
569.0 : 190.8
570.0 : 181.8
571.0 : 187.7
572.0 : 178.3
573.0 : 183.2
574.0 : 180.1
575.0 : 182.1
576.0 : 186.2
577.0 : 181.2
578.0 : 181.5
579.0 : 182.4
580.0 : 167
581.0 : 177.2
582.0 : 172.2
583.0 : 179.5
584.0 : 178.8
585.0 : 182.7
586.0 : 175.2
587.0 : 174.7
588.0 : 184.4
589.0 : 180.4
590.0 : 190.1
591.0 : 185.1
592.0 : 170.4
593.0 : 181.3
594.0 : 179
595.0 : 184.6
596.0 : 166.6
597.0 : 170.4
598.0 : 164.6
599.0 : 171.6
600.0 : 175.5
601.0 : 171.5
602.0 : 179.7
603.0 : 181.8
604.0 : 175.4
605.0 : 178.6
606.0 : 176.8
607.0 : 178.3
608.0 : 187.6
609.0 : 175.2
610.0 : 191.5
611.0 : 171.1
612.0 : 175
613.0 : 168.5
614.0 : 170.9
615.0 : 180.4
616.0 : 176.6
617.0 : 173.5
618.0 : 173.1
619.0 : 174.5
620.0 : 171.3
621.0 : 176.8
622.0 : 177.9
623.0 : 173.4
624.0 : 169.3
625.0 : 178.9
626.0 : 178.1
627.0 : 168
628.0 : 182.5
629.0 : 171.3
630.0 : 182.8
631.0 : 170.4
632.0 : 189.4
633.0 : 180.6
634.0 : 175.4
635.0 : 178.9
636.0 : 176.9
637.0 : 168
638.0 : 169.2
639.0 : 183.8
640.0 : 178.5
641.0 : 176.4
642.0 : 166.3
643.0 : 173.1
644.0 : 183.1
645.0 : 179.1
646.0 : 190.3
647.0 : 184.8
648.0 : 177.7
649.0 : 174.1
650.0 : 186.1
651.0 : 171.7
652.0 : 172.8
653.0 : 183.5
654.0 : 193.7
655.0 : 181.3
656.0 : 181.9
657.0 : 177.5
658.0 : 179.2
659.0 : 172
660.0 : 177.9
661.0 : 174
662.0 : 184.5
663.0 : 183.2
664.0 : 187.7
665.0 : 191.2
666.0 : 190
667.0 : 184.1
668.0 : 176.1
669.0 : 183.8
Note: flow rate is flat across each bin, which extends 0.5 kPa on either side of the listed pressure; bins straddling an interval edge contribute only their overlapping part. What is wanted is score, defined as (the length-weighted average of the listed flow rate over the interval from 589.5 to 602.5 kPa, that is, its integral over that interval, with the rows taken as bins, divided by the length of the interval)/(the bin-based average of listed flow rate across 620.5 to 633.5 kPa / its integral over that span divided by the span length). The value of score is 0.996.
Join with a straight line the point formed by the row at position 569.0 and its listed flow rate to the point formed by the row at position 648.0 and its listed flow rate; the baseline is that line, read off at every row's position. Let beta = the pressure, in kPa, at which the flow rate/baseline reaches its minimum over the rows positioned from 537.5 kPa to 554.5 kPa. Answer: 542.0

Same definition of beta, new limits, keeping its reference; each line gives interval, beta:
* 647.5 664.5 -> 651.0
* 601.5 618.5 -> 613.0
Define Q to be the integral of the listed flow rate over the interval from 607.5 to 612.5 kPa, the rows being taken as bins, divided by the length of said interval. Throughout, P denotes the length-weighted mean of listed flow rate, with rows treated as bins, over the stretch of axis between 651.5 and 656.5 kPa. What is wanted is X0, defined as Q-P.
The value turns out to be -3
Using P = 182.6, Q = 180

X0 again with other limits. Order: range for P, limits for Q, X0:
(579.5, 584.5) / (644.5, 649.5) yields 6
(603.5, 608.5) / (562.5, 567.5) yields 3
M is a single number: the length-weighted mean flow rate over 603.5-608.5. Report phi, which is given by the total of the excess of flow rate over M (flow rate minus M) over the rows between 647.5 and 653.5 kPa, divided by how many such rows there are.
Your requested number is -2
